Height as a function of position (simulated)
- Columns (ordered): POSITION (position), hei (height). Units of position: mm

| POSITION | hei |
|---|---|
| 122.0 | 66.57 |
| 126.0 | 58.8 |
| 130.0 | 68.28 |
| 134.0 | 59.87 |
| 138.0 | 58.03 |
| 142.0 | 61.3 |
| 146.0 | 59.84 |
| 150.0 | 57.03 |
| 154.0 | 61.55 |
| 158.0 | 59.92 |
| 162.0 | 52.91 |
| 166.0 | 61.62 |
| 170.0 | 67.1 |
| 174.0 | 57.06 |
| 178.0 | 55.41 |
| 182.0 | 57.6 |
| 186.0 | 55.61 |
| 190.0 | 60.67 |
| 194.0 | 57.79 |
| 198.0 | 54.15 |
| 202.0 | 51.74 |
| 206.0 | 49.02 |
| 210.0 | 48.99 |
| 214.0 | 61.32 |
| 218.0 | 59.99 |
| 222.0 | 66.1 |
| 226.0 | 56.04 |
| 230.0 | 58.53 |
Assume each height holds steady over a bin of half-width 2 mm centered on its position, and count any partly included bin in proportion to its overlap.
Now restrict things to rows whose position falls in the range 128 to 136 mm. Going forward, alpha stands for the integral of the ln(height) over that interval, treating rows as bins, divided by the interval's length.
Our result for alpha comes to 4.16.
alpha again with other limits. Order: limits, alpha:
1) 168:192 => 4.07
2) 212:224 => 4.13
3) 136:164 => 4.07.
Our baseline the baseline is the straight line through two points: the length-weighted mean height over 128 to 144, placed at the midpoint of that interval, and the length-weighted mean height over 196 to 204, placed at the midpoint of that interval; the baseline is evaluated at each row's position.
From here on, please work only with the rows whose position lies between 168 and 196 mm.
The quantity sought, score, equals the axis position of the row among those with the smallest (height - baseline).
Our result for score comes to 178.0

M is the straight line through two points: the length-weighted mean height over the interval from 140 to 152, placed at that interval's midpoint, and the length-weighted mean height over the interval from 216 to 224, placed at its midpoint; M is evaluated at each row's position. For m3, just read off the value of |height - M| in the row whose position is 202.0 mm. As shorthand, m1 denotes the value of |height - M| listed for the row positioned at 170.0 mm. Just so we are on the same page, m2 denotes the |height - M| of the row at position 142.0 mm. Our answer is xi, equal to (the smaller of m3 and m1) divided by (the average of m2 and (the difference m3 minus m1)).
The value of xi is 2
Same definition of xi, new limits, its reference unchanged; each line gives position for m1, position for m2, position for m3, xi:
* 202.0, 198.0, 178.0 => 4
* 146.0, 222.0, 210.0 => 0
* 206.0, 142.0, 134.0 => 0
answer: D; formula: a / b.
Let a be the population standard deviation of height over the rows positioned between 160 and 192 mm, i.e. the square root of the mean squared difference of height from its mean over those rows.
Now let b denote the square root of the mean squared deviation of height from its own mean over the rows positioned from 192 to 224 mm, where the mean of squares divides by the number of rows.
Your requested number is 0.72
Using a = 4.2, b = 5.8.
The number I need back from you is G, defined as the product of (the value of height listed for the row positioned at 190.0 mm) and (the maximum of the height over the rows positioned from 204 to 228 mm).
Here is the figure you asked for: 4010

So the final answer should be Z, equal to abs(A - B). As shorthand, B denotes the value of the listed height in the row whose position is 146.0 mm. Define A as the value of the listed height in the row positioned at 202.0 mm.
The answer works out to 8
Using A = 51.74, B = 59.84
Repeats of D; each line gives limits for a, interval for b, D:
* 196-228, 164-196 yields 1.58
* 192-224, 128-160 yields 1.82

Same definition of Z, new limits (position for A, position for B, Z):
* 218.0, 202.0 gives 8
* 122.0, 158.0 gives 7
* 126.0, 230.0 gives 0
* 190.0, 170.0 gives 6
